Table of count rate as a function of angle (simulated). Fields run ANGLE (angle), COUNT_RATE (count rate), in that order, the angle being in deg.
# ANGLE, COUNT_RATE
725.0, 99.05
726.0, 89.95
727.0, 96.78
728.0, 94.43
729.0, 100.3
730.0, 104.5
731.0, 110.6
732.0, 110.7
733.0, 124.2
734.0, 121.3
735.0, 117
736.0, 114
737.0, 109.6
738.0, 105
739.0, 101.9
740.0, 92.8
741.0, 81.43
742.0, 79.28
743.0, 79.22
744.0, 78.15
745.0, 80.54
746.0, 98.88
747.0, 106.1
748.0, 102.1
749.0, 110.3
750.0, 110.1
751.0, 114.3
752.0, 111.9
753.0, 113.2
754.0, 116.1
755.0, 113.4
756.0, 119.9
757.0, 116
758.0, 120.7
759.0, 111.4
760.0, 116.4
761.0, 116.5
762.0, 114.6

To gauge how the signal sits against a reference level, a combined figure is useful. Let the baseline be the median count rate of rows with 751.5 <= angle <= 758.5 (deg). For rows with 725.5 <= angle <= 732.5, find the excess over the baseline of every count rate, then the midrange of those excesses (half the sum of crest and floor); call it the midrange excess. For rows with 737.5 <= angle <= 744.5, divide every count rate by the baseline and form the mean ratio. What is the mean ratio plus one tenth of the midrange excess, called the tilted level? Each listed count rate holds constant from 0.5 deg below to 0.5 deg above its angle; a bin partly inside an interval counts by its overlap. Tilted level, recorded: -0.8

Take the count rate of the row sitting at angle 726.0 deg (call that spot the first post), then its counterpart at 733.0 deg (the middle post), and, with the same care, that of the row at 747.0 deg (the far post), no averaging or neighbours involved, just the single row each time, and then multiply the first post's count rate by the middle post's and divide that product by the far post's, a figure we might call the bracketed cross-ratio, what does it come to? 105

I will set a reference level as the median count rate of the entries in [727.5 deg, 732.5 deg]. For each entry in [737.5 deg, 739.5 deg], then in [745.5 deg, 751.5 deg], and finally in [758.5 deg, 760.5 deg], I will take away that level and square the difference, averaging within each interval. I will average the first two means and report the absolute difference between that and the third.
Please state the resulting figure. 76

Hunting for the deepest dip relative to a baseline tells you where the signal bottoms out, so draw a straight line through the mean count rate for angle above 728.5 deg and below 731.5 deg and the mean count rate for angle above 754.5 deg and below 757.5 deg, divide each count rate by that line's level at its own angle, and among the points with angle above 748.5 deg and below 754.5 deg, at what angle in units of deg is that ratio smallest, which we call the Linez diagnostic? 750.0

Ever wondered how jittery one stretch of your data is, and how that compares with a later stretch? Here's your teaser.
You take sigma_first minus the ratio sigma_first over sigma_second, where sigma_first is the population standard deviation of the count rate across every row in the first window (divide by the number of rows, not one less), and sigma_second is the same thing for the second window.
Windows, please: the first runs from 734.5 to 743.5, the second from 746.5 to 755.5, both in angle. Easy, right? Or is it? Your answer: 10.8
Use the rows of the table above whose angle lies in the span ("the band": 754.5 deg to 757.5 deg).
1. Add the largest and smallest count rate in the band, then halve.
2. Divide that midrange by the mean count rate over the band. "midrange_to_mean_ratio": 1.00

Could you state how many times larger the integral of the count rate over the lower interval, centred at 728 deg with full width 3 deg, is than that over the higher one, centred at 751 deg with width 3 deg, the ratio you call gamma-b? 0.87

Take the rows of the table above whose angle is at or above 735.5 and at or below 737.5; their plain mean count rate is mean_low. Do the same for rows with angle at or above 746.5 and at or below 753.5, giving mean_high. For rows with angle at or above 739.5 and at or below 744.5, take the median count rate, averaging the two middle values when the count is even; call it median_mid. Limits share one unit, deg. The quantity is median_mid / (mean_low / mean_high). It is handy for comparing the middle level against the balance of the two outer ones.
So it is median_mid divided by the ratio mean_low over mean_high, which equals 78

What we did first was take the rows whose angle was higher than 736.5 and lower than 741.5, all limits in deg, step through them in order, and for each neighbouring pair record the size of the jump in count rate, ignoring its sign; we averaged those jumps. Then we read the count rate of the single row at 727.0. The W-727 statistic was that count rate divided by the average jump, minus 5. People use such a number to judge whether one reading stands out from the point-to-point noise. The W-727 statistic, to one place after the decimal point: 8.7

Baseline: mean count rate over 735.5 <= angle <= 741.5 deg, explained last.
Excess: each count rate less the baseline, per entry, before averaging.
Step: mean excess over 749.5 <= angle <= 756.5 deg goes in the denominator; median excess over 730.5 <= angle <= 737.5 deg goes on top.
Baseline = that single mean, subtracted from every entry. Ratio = 1.0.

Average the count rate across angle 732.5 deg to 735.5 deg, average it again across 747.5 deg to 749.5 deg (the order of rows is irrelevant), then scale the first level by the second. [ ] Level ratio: 1.14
